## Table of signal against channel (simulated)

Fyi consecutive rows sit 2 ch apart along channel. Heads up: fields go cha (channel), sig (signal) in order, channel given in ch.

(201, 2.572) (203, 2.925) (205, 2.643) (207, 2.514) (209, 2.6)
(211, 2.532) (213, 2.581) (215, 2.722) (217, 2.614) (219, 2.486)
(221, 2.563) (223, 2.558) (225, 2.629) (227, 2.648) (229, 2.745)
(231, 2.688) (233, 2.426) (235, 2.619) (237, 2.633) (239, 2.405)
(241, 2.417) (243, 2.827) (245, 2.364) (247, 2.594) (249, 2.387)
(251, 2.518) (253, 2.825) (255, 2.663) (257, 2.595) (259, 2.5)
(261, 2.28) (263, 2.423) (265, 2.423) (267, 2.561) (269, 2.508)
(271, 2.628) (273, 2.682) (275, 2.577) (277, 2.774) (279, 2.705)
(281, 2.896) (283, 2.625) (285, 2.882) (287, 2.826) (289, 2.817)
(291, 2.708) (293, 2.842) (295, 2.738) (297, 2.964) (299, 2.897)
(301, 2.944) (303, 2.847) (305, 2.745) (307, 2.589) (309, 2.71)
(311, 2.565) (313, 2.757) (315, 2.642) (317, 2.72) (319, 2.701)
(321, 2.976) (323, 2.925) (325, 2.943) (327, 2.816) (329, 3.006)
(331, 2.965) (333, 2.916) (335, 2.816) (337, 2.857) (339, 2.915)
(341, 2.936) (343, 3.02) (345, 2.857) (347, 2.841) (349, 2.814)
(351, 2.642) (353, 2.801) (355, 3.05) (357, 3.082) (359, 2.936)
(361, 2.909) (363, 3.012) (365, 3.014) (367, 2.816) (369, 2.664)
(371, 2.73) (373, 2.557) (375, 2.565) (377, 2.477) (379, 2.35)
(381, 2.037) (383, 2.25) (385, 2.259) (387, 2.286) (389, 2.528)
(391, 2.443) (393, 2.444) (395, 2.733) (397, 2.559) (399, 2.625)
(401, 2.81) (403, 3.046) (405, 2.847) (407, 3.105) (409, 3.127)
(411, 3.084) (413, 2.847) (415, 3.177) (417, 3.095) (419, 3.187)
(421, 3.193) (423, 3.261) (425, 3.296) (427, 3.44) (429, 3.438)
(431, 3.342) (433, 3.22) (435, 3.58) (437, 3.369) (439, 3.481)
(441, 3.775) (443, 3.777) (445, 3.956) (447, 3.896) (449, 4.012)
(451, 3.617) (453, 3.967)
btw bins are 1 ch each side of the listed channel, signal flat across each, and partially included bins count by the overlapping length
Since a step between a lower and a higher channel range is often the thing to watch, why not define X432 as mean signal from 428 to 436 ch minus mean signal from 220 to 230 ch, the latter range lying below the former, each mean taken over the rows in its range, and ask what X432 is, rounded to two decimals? 0.77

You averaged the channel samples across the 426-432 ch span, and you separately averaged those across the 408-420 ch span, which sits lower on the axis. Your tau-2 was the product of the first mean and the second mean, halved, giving 5.26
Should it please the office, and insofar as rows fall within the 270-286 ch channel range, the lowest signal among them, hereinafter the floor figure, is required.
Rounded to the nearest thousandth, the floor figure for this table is 2.577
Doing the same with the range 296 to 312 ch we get 2.565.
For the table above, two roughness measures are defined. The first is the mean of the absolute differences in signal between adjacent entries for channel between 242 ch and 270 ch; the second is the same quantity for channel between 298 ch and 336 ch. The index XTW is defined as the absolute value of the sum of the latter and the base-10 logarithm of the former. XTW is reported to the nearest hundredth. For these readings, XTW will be 0.66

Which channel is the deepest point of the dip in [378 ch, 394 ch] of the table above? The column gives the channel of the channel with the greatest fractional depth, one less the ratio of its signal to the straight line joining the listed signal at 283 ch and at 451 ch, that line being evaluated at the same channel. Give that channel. 381 ch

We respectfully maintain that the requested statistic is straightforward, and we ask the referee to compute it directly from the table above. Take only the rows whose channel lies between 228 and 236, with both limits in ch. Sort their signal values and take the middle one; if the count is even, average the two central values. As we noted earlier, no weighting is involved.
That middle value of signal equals 2.65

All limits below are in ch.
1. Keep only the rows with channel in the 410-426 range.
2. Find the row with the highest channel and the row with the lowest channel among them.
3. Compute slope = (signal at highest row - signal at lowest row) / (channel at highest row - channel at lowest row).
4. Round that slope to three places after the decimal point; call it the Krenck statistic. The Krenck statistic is 0.015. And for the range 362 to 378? -0.038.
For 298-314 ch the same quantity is -0.010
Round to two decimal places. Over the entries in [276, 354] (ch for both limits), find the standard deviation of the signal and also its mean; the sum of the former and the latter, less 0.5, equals 2.44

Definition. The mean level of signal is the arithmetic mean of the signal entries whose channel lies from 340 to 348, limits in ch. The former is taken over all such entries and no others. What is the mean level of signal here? 2.91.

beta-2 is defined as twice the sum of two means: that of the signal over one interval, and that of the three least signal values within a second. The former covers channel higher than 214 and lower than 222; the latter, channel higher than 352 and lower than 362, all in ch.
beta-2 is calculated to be 11.0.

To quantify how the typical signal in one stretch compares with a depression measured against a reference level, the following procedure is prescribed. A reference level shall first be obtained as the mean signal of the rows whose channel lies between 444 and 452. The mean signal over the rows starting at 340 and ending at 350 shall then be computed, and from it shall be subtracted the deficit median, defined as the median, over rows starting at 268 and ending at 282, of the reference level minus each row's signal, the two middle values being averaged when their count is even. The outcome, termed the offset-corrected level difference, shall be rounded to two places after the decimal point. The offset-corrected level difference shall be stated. 1.71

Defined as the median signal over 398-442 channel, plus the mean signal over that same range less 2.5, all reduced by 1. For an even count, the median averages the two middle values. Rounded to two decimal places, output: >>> 2.89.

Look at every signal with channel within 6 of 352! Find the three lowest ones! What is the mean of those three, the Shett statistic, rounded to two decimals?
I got 2.75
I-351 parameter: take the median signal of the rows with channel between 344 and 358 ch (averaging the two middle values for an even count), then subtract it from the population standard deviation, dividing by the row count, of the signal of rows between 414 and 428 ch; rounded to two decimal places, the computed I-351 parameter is -2.74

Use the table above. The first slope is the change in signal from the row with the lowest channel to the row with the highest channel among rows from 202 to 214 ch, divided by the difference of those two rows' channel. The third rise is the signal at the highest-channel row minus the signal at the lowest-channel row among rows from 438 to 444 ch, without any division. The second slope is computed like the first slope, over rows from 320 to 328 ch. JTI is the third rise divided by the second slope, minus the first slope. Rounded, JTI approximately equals -11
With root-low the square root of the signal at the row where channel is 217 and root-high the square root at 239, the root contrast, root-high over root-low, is 0.96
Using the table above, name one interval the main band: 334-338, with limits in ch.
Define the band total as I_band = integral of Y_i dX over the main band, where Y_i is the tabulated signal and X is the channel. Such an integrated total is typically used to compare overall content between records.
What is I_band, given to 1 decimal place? 11.3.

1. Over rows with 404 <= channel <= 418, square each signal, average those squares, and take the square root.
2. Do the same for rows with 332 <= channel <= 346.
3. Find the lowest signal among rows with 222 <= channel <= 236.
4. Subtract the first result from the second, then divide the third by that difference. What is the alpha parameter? -17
